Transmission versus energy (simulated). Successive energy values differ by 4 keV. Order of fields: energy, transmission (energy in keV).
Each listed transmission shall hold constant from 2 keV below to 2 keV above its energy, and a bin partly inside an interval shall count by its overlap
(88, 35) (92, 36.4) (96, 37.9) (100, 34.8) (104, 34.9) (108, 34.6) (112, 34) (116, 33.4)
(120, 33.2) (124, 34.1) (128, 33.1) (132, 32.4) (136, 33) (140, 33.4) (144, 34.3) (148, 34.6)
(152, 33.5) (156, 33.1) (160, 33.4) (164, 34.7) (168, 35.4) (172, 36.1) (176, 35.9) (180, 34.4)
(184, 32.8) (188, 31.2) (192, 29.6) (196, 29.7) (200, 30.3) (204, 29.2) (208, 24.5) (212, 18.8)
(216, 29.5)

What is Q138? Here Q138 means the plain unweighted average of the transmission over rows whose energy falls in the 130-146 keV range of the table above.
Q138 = 33.3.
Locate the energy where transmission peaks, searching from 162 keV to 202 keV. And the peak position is 172 keV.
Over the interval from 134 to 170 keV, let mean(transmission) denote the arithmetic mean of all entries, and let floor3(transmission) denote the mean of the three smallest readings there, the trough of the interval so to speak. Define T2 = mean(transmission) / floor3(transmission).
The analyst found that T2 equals 1.02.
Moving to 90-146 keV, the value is 1.04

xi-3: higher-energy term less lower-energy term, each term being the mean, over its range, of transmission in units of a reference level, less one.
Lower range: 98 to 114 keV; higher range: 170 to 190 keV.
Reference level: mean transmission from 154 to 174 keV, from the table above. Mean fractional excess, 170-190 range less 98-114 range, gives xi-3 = -0.014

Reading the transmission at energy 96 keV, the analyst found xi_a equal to 37.9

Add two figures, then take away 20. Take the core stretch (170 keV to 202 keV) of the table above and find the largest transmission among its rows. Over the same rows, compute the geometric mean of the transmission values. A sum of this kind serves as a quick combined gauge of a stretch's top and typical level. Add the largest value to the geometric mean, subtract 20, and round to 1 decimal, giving 48.5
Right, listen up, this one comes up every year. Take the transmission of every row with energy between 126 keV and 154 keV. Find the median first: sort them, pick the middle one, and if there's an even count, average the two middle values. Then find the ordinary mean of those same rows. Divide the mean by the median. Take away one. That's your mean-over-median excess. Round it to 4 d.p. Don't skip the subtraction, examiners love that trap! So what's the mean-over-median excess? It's 0.0021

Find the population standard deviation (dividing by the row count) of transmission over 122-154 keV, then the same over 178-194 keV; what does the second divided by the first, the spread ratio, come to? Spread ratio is 2.6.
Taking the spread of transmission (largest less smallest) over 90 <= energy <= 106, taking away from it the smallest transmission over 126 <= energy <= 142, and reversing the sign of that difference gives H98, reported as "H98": 29.3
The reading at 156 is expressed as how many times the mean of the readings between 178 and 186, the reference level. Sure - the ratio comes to 0.99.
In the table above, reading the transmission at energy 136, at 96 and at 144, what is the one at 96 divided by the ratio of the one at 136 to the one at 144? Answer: 39.4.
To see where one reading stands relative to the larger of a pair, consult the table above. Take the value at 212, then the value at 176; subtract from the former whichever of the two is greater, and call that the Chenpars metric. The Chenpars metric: -17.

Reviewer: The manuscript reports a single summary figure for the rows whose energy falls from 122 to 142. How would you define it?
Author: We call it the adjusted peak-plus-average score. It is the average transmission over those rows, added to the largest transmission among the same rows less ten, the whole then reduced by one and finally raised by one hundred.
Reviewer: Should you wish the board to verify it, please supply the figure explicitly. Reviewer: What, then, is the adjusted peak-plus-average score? 156.3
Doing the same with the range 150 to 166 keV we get 157.4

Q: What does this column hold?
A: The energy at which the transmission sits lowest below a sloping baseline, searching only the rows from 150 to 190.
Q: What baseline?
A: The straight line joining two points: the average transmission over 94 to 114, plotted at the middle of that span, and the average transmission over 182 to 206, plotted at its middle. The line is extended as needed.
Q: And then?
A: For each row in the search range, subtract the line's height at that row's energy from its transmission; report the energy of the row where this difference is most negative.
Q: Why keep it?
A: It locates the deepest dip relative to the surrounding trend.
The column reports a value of 188 keV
